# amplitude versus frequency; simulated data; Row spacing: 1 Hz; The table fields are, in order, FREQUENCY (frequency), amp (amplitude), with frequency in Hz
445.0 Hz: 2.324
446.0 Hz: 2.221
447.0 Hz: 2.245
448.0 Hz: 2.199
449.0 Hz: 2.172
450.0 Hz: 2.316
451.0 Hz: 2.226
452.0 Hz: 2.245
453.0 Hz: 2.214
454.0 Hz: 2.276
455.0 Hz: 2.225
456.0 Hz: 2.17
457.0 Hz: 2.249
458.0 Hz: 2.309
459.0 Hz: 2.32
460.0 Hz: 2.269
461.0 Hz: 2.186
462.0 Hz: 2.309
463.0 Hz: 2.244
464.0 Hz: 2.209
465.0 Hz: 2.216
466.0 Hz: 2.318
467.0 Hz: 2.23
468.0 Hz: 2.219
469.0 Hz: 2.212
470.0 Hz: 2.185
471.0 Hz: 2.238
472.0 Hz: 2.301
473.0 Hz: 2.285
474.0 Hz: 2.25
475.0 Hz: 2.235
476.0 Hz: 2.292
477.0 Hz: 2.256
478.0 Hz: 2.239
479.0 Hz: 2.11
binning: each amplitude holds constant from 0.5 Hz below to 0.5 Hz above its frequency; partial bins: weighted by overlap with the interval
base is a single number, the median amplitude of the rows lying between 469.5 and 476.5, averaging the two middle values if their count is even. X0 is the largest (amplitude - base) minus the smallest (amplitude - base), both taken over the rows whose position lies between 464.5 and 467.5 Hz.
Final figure 0.10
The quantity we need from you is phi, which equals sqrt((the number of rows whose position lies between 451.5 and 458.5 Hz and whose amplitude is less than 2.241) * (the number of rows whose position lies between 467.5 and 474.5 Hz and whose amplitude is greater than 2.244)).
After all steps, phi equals 3.0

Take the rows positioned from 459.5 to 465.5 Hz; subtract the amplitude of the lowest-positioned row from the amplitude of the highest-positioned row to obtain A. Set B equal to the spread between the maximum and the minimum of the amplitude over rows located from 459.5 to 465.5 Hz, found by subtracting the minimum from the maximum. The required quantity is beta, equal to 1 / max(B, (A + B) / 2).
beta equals 8.1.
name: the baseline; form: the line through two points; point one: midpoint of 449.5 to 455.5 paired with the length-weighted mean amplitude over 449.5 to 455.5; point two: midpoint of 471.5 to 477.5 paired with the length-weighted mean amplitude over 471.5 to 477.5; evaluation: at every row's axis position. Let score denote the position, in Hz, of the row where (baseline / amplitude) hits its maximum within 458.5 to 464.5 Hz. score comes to 461.0 Hz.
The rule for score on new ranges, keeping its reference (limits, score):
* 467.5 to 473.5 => 470.0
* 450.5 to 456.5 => 456.0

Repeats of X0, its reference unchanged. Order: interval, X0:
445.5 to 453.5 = 0.14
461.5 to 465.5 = 0.10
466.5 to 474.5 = 0.12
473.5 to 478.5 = 0.06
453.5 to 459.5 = 0.15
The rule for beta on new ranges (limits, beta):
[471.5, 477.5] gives 15.2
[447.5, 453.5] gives 6.9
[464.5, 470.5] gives 7.5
